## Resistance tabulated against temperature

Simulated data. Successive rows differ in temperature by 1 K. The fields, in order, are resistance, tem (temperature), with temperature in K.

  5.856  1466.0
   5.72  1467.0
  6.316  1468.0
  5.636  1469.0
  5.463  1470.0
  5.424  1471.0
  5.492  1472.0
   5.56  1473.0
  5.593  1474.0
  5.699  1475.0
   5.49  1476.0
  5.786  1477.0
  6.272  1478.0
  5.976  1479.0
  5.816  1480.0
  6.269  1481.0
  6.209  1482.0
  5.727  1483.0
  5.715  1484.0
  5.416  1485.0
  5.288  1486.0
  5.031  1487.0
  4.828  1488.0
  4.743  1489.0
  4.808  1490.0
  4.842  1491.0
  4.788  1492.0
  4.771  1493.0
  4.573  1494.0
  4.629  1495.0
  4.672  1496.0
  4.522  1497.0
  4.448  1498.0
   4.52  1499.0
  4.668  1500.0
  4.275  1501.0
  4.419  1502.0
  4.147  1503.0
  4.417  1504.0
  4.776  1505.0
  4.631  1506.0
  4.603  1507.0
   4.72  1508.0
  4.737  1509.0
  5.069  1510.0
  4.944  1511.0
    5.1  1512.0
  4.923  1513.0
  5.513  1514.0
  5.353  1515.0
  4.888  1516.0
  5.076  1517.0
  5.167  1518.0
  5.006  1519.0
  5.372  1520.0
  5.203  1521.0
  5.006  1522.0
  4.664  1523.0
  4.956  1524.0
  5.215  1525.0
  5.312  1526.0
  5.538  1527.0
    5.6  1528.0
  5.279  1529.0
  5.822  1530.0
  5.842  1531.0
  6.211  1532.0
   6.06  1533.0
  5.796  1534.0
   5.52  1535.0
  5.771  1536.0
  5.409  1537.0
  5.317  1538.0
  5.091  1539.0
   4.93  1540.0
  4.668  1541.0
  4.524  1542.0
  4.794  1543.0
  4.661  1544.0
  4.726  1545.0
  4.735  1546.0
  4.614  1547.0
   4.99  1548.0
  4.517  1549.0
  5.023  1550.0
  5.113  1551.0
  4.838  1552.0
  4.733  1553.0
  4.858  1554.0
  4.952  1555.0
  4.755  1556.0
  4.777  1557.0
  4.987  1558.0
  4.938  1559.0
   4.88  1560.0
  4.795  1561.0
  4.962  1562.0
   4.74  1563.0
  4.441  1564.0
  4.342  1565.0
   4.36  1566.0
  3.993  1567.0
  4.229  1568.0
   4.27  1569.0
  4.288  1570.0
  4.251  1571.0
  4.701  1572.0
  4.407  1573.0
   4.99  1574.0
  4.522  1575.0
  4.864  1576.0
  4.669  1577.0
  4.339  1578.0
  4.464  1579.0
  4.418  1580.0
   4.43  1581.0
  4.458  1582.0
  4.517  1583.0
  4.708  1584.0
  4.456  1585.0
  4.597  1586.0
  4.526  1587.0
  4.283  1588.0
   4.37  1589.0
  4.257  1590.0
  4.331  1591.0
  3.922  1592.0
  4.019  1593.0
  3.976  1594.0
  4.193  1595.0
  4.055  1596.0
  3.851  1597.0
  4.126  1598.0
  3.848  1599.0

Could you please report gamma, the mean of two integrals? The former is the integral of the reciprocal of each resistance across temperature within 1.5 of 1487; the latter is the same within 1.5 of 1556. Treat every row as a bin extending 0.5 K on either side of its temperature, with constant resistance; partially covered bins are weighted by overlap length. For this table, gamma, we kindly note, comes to 0.608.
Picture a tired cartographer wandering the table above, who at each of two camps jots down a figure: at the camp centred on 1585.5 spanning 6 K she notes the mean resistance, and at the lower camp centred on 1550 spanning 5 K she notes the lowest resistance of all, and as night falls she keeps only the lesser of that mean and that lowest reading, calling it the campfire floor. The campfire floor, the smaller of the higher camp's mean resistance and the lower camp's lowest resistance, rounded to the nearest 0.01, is 4.51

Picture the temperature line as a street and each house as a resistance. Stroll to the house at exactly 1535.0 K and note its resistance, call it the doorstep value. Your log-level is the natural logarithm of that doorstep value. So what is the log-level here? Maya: 1.71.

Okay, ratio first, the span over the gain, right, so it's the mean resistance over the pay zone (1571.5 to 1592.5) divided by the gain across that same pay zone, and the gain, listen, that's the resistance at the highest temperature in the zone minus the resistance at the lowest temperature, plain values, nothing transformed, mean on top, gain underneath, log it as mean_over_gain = -6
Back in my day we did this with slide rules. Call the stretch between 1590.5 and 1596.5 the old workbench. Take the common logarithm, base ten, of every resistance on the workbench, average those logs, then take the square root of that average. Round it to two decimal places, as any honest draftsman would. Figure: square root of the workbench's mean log 0.78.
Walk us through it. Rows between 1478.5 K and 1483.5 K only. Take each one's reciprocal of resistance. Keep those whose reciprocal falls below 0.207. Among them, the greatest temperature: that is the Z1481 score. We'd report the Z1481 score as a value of 1483.0 K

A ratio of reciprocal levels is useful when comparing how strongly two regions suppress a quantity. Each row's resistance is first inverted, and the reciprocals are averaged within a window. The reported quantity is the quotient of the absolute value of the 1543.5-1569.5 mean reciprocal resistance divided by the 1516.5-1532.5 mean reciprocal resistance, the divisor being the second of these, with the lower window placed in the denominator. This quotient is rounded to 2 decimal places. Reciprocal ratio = 1.13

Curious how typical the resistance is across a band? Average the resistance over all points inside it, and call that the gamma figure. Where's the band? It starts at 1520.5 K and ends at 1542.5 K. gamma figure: 5.4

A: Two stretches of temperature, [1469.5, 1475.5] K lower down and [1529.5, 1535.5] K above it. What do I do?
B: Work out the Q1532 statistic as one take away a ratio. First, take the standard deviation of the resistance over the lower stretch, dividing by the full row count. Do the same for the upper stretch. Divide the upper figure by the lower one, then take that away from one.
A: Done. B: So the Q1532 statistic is -1.4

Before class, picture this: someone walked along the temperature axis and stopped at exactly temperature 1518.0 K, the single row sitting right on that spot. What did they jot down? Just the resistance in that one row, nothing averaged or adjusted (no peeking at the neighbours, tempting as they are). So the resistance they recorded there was 5.167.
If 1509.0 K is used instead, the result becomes 4.737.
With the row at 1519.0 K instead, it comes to 5.006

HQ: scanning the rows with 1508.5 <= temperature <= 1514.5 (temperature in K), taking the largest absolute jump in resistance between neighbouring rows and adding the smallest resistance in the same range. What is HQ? 5.3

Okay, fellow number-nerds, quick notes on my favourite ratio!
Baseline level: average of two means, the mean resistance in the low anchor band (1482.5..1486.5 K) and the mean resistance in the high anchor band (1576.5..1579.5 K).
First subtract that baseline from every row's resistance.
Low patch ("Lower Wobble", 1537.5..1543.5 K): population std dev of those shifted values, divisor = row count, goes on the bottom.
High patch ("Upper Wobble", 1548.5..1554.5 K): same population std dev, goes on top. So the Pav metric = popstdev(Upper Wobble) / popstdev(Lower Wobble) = 0.7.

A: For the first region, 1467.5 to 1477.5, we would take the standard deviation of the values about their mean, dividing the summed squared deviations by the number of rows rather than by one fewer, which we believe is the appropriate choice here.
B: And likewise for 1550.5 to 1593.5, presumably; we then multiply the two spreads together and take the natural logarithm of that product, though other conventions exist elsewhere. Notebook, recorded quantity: -2.63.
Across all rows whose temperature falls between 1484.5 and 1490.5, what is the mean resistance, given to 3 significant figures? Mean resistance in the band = 5.02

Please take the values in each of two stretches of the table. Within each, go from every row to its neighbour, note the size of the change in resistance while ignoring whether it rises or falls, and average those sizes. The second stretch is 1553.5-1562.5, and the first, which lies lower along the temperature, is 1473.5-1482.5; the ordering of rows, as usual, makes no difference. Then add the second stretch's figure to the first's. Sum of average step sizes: 0.37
